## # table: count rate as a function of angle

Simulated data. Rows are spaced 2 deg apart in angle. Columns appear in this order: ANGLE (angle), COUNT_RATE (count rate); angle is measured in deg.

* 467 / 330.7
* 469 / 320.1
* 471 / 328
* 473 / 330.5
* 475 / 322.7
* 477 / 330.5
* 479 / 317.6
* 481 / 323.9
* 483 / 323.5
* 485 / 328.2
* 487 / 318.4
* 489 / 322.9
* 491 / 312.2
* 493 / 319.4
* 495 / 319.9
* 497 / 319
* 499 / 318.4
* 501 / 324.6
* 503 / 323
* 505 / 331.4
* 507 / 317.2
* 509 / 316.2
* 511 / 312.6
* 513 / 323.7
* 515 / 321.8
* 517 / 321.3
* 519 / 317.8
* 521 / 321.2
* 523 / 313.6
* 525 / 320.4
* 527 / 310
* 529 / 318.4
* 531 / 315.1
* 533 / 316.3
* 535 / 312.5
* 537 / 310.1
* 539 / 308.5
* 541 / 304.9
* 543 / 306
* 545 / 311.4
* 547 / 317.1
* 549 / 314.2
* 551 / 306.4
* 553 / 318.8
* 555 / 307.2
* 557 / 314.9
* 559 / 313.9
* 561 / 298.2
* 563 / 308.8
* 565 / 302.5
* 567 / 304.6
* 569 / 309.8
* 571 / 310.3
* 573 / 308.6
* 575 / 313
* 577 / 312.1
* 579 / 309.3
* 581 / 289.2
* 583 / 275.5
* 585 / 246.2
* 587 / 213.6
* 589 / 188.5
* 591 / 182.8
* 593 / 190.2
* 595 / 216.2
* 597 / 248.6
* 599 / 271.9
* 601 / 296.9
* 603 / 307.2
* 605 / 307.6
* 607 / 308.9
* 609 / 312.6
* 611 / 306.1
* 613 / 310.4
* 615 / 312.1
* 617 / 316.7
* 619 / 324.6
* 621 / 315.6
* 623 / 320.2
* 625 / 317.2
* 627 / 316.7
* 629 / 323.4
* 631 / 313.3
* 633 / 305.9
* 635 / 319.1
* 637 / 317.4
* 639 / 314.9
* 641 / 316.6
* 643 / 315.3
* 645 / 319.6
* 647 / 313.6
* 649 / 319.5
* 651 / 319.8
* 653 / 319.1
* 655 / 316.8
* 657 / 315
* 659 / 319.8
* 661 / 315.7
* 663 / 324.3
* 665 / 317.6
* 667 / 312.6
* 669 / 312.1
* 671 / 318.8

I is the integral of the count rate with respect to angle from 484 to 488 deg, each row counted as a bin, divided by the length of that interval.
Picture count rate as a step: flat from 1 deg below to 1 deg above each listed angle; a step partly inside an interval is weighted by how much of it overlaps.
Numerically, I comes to 323.3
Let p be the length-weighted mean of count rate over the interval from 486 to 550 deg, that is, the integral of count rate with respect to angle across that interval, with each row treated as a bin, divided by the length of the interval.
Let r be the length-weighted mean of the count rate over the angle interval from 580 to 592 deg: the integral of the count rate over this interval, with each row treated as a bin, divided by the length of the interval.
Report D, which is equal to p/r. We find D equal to 1.36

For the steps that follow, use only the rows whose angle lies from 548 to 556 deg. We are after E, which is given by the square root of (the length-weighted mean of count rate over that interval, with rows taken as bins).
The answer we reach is 17.7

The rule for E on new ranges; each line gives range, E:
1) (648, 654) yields 17.9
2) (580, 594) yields 15.1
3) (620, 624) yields 17.8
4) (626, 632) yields 17.8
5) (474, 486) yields 18.0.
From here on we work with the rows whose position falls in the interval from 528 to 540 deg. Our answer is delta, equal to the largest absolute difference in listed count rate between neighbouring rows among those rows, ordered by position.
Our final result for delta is 3.8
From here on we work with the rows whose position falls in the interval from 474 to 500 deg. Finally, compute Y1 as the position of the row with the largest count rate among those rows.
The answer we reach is 477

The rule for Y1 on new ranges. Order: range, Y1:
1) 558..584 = 559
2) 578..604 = 579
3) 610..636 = 619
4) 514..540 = 515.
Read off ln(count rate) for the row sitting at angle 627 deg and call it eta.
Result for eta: 5.758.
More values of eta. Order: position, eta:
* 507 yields 5.760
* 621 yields 5.754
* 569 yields 5.736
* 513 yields 5.780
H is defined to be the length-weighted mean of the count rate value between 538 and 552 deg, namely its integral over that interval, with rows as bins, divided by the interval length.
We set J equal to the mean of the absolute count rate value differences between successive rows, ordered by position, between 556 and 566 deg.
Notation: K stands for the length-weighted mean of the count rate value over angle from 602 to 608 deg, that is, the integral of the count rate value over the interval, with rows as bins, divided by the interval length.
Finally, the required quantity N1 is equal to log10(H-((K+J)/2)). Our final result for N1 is 2.18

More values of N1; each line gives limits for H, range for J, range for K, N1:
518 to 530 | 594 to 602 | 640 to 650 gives 2.16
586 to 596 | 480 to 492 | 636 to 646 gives 1.57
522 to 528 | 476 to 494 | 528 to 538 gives 2.19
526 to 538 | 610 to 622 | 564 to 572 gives 2.20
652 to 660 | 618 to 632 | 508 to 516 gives 2.19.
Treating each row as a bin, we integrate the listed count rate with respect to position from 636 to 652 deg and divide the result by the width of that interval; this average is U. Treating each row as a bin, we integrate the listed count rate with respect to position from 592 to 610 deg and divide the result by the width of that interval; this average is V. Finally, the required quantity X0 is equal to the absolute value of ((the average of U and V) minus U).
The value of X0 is 22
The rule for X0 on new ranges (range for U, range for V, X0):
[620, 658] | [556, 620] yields 16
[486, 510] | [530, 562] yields 5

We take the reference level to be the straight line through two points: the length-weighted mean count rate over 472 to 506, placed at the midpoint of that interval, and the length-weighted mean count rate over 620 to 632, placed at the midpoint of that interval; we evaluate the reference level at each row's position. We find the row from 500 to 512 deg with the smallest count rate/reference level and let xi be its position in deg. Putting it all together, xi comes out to 511 deg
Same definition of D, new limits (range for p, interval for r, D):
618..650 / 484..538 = 0.99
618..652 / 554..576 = 1.03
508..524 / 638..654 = 1.00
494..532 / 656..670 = 1.01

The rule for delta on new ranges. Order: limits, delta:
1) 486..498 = 10.7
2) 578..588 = 32.6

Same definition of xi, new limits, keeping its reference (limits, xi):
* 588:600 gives 591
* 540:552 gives 541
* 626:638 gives 633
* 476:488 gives 479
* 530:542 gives 541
